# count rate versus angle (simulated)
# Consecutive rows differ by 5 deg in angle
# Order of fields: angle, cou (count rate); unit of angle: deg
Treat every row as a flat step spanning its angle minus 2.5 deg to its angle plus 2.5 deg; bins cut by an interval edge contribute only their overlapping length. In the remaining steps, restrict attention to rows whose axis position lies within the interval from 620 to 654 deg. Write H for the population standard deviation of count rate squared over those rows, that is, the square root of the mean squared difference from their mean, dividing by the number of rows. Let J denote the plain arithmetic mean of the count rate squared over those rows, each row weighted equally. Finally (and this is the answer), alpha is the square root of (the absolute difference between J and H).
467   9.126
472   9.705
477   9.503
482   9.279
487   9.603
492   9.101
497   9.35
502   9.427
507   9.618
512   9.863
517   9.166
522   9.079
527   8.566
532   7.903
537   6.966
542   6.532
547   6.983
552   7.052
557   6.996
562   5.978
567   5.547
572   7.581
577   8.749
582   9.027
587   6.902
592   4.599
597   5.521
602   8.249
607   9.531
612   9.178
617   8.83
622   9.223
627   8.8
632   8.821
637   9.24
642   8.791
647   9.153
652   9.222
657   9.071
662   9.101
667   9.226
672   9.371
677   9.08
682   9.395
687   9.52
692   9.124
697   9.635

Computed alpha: 8.8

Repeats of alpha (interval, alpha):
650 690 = 9.1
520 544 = 6.9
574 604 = 5.6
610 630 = 8.8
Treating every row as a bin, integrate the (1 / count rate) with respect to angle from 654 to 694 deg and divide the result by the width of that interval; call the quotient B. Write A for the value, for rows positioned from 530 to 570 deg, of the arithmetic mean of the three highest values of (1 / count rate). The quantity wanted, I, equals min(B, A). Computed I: 0.108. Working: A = 0.167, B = 0.11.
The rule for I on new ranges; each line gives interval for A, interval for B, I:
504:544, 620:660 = 0.111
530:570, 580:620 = 0.138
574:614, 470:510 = 0.106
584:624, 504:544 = 0.120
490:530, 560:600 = 0.112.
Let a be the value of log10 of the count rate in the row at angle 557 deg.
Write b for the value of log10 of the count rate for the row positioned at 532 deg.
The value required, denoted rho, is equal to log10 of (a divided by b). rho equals -0.026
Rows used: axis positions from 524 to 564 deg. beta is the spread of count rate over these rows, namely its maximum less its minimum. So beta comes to 2.6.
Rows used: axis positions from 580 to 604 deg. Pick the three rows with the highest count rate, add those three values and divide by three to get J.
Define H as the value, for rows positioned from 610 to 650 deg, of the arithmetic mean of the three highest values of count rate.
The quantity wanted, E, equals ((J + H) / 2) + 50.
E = 58.6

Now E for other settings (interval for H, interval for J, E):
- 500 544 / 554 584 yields 59.0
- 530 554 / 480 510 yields 58.4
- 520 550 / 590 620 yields 58.8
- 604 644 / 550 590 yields 58.9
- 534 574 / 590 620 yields 58.2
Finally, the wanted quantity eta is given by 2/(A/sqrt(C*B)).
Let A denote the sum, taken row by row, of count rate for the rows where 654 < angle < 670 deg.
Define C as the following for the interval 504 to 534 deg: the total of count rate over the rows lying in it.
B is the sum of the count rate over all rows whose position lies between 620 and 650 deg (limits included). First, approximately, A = 27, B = 54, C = 54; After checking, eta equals 4.0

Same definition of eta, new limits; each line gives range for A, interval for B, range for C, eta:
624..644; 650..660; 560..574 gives 1.0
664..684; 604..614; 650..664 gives 1.2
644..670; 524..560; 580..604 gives 1.8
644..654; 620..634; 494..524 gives 4.2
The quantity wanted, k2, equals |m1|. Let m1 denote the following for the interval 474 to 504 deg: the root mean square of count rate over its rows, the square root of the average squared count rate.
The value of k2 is 9.4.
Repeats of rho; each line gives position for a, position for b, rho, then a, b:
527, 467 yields -0.013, 0.933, 0.960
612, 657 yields 0.002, 0.963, 0.958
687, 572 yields 0.046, 0.979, 0.880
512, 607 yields 0.007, 0.994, 0.979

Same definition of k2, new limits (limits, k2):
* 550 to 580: 7.1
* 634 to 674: 9.1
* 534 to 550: 6.8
